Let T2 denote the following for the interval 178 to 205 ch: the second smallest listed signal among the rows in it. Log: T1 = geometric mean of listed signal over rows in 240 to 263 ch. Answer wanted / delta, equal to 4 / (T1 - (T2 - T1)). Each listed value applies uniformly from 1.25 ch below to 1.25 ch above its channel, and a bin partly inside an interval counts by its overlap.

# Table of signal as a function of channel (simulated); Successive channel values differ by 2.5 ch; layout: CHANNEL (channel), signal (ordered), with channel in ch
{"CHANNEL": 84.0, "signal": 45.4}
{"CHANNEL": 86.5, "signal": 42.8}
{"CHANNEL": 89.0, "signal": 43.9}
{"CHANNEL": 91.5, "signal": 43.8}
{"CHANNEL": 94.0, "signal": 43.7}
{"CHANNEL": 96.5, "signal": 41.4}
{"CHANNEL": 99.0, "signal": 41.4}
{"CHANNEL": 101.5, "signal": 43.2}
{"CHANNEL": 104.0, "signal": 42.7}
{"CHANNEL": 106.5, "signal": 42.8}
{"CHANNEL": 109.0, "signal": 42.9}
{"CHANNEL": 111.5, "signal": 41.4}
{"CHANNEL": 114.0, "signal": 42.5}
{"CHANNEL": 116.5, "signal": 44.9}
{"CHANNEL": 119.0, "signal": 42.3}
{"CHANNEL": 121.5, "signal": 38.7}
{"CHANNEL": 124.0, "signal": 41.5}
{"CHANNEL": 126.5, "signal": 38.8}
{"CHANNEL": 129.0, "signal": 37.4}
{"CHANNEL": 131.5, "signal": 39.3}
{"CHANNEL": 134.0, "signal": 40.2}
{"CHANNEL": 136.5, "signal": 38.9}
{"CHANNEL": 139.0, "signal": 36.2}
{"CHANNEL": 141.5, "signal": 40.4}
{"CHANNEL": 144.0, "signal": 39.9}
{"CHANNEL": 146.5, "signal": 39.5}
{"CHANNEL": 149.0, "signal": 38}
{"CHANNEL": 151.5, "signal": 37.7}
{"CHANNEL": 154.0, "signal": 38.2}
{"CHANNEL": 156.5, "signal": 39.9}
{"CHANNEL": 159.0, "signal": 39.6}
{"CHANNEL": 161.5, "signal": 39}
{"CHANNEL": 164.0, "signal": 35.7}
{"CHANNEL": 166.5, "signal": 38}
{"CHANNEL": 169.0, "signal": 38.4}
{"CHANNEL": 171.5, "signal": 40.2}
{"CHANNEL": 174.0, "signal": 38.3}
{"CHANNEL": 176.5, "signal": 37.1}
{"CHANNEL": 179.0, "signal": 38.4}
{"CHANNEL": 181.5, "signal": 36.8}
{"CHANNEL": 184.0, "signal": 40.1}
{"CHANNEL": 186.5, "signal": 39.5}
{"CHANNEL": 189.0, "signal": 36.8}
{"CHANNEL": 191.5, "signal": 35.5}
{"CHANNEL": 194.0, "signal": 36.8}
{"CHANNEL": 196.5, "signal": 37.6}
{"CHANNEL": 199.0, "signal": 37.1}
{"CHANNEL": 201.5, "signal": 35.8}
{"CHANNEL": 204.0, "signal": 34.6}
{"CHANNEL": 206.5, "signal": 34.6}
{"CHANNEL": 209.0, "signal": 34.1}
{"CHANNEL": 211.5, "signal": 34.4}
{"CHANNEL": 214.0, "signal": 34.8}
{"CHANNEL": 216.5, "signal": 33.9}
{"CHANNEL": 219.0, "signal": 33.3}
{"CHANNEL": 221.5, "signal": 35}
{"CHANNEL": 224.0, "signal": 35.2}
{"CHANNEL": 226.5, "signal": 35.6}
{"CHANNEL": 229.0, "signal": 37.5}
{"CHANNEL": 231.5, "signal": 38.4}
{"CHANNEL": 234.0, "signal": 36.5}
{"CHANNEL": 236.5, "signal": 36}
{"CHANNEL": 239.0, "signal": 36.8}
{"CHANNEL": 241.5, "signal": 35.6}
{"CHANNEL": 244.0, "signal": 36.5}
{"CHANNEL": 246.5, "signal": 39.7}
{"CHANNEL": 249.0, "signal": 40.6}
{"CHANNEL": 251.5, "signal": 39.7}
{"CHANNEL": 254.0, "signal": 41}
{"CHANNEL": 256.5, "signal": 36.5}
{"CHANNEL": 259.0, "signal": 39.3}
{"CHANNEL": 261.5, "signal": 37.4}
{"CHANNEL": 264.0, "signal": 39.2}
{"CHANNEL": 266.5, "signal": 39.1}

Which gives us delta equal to 0.097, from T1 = 38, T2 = 35.5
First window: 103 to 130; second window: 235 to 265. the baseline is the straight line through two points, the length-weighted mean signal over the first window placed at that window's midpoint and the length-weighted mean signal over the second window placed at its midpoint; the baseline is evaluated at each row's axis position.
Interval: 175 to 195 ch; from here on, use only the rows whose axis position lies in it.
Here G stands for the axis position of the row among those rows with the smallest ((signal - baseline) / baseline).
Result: 191.5 ch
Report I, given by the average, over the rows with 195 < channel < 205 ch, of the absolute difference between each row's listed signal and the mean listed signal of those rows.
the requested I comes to 1.1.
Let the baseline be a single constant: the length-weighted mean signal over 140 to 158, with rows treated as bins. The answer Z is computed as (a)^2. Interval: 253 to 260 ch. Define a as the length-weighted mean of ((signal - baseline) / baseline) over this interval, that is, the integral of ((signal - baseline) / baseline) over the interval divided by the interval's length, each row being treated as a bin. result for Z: 0.0000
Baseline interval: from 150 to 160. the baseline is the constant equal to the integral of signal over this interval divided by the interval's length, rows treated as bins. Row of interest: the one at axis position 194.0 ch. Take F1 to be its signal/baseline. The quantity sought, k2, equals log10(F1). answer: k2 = -0.023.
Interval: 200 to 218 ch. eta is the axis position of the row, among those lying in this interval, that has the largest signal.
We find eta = 201.5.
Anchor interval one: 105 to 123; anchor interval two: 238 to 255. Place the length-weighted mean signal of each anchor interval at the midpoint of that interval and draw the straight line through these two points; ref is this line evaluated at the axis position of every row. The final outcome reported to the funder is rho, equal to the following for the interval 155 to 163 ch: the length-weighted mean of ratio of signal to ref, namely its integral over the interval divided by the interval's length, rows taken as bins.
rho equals 0.96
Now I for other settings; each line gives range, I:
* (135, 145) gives 1.3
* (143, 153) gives 0.9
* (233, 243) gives 0.4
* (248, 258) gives 1.5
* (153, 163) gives 0.6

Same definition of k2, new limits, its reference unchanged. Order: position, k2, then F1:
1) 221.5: -0.045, 0.90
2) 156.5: 0.012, 1.03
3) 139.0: -0.030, 0.93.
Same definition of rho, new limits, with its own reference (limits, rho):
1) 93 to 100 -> 0.99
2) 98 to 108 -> 1.00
